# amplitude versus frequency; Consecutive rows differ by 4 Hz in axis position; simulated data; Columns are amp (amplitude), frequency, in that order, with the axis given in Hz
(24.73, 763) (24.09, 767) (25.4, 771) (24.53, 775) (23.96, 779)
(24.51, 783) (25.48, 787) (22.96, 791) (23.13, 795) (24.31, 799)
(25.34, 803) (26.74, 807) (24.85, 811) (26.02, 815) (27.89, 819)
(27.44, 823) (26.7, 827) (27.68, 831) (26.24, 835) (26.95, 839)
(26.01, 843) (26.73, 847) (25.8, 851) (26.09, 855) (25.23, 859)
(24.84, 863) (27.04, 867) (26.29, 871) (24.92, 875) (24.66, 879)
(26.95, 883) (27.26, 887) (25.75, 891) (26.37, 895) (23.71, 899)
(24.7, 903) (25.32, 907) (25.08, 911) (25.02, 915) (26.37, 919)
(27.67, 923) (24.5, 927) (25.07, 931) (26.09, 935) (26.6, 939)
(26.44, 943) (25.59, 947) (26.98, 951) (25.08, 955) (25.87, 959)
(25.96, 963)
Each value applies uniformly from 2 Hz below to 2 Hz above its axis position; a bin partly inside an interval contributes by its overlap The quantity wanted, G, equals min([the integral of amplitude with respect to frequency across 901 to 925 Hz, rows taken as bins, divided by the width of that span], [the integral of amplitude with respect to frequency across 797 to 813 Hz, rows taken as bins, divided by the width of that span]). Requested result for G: 25.3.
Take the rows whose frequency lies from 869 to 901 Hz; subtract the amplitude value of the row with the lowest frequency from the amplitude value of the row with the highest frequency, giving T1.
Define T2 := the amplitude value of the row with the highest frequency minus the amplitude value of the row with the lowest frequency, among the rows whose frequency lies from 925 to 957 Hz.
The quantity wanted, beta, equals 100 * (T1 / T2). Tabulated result -445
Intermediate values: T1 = -2.6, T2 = 0.6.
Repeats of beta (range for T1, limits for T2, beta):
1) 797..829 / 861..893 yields 263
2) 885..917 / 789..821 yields -45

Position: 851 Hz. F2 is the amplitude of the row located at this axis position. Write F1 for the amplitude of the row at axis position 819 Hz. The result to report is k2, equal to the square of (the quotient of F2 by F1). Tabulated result 0.86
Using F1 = 27.89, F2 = 25.8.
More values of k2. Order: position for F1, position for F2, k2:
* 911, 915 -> 1.00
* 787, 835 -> 1.06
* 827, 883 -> 1.02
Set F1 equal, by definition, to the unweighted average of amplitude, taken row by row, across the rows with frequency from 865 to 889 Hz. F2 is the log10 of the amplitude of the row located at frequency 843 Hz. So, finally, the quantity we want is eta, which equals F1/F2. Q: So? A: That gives 18.5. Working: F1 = 26.2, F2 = 1.42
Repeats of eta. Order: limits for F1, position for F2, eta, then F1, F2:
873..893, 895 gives 18.2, 25.9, 1.42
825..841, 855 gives 19.0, 26.9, 1.42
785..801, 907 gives 17.1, 24.0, 1.40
